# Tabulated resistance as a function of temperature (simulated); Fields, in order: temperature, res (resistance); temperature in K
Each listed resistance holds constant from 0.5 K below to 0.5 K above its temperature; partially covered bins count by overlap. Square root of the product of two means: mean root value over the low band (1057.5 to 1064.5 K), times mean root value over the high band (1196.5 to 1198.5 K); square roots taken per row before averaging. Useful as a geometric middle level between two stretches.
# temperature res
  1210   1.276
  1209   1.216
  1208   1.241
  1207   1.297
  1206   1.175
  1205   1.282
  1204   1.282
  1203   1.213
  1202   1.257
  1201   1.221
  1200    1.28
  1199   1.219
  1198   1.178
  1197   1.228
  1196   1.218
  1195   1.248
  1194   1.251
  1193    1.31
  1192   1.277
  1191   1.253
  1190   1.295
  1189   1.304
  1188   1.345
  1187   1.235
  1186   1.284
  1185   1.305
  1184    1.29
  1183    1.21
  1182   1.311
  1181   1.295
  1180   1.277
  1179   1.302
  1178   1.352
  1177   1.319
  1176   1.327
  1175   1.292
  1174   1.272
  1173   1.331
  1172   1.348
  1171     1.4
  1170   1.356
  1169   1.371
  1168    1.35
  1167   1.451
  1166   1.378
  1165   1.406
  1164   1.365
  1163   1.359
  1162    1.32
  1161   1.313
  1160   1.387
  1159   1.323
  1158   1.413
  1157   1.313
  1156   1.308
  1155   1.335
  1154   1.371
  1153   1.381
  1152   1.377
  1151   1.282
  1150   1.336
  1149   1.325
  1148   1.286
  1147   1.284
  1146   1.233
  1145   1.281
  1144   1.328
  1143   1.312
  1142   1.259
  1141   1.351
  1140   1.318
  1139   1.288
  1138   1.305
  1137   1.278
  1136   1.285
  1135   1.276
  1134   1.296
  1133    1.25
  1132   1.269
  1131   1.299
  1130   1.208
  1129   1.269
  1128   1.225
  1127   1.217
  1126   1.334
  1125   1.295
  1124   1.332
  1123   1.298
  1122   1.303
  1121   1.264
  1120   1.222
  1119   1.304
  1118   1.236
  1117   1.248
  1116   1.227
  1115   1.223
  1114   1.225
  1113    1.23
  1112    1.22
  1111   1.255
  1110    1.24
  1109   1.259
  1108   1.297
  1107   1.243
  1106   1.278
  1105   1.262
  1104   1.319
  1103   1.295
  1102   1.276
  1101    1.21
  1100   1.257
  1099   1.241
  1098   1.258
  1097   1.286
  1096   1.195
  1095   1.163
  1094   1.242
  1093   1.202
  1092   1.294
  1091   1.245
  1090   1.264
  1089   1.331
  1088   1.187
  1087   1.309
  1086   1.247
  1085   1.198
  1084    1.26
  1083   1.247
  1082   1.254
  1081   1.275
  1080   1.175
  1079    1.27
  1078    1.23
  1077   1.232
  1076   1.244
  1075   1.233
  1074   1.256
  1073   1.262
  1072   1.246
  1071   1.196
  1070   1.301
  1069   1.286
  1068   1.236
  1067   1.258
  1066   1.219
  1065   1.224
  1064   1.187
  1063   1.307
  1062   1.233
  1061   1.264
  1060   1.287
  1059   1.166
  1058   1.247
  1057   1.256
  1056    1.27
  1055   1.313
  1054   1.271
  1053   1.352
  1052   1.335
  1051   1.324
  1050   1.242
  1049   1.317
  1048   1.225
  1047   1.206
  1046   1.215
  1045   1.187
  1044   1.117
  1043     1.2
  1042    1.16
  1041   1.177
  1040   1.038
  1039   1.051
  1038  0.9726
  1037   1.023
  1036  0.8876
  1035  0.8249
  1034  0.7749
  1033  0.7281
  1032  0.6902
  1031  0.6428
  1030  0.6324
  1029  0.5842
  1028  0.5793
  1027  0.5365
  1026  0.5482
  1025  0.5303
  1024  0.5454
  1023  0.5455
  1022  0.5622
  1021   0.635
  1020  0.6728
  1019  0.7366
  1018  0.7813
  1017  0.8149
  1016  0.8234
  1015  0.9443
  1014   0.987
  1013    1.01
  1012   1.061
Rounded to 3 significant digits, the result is 1.11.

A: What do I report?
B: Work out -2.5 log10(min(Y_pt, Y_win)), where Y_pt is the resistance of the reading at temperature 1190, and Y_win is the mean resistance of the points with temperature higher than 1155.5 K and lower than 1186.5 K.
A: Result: -0.281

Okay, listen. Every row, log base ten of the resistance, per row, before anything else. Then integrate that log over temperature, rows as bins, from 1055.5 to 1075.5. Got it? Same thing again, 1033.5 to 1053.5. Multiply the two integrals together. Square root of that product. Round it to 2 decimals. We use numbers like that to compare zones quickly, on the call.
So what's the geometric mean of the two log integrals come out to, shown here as 1.36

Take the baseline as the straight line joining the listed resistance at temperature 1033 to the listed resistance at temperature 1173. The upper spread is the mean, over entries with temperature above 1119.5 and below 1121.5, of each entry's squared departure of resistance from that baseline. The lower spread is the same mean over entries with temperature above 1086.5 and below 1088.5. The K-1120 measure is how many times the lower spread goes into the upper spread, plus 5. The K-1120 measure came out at 5.23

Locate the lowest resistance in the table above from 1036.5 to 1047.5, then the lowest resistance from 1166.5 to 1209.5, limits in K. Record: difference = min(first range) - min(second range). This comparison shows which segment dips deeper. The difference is -0.20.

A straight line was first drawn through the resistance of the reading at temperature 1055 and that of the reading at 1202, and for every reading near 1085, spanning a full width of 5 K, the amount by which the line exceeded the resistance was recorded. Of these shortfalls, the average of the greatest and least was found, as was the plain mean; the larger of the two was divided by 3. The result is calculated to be 0.016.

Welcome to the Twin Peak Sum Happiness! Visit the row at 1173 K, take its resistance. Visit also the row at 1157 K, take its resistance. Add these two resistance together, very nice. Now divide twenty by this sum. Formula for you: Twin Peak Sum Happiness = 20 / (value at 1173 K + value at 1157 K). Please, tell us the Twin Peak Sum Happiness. 7.6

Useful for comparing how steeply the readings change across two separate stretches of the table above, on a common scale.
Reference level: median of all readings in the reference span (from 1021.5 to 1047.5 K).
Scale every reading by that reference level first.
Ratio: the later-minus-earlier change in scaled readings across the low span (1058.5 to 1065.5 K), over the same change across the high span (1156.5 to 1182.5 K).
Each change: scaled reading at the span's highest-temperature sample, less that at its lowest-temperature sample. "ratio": -29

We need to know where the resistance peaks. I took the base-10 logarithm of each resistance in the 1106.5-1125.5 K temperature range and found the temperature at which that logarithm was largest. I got 1124 K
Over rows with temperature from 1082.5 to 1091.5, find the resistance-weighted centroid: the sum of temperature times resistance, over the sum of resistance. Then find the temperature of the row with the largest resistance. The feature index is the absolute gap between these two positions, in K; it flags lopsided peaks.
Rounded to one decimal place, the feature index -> 2.0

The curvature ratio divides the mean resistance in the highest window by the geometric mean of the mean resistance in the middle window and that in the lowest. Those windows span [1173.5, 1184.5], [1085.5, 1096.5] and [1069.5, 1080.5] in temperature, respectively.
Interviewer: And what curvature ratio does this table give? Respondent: 1.04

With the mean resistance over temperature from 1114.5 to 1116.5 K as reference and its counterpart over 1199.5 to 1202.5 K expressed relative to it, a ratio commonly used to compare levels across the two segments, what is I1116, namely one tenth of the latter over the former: 0.10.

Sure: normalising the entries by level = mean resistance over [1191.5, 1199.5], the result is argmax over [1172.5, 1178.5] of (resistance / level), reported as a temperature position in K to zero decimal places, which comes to 1178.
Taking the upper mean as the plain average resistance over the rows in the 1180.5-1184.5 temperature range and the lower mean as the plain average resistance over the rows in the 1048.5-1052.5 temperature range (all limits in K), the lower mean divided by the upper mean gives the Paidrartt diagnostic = 1.02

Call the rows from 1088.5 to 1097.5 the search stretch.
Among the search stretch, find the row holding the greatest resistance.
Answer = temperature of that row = 1089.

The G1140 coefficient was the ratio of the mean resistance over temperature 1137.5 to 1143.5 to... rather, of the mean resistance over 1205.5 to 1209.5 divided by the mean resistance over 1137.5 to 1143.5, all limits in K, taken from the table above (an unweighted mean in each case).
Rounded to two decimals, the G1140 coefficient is 0.94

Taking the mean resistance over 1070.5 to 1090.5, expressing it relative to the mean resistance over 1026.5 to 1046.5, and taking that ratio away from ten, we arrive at 8.62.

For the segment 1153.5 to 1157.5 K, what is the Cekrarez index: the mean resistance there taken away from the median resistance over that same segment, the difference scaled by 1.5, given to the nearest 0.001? -0.012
